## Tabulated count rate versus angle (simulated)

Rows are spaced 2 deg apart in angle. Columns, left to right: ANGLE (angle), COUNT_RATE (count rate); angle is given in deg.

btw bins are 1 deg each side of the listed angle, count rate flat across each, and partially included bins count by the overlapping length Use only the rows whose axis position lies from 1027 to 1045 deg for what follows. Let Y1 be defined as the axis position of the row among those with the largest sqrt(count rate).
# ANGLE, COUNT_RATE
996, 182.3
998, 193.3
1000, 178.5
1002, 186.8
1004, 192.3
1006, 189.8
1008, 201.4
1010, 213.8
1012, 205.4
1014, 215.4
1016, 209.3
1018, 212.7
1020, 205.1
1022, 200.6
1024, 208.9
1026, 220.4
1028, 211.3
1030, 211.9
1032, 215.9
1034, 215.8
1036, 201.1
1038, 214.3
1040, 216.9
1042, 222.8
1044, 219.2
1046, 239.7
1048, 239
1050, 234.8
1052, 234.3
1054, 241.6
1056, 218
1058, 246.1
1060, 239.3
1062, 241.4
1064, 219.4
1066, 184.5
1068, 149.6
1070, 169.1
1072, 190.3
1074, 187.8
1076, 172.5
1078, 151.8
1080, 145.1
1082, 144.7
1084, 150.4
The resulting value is 1042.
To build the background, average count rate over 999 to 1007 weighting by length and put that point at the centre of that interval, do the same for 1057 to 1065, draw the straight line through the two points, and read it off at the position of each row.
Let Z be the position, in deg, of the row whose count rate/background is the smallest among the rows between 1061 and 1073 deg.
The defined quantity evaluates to 1068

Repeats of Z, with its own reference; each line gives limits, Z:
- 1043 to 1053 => 1044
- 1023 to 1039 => 1036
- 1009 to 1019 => 1012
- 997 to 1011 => 1000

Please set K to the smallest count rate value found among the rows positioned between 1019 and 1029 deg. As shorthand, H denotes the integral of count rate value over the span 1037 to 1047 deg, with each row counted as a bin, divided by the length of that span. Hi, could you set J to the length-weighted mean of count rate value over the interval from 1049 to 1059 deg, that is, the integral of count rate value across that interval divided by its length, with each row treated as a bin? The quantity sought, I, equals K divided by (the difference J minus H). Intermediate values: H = 223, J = 235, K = 200.6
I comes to 16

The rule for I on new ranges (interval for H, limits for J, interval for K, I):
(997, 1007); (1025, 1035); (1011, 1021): 8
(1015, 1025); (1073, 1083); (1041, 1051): -5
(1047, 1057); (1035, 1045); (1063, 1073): -8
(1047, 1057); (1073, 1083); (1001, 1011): -3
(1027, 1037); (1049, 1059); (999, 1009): 8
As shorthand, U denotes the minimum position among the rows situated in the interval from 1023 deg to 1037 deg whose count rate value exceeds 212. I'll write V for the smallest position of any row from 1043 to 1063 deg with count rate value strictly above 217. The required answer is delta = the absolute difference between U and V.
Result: 18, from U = 1026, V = 1044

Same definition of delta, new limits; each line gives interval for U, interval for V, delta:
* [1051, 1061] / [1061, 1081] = 10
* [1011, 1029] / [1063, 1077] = 50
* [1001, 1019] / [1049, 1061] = 40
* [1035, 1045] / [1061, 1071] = 24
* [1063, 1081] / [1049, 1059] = 14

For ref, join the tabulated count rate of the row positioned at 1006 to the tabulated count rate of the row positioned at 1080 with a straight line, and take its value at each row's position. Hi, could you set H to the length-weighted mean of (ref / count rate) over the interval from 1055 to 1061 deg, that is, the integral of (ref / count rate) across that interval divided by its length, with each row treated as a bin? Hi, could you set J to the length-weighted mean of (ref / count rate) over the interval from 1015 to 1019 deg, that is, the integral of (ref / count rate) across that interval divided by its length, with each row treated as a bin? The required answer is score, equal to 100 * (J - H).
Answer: 19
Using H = 0.678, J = 0.87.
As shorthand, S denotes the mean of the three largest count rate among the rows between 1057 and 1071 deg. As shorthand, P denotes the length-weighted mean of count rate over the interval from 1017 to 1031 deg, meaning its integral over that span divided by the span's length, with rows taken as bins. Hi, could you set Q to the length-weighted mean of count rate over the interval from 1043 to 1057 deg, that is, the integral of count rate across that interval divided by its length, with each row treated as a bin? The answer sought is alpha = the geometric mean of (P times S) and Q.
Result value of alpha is 3439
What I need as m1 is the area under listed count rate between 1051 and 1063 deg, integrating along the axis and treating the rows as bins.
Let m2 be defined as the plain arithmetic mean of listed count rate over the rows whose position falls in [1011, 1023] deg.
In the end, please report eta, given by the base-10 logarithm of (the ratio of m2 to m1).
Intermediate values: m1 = 2841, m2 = 208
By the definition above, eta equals -1.14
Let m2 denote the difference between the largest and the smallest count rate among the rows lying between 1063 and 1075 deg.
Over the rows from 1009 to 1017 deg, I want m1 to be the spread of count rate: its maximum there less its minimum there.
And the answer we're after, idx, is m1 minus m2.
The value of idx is -60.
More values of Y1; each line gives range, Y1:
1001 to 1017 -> 1014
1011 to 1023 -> 1014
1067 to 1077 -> 1072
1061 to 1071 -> 1062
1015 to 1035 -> 1026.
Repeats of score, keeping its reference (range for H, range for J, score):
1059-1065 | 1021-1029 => 18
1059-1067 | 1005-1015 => 21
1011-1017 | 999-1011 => 11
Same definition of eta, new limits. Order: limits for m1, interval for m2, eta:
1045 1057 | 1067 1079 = -1.22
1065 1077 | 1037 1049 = -0.97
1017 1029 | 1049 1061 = -1.03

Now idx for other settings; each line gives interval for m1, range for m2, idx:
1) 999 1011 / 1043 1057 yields 12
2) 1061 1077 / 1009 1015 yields 82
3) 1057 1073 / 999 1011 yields 61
